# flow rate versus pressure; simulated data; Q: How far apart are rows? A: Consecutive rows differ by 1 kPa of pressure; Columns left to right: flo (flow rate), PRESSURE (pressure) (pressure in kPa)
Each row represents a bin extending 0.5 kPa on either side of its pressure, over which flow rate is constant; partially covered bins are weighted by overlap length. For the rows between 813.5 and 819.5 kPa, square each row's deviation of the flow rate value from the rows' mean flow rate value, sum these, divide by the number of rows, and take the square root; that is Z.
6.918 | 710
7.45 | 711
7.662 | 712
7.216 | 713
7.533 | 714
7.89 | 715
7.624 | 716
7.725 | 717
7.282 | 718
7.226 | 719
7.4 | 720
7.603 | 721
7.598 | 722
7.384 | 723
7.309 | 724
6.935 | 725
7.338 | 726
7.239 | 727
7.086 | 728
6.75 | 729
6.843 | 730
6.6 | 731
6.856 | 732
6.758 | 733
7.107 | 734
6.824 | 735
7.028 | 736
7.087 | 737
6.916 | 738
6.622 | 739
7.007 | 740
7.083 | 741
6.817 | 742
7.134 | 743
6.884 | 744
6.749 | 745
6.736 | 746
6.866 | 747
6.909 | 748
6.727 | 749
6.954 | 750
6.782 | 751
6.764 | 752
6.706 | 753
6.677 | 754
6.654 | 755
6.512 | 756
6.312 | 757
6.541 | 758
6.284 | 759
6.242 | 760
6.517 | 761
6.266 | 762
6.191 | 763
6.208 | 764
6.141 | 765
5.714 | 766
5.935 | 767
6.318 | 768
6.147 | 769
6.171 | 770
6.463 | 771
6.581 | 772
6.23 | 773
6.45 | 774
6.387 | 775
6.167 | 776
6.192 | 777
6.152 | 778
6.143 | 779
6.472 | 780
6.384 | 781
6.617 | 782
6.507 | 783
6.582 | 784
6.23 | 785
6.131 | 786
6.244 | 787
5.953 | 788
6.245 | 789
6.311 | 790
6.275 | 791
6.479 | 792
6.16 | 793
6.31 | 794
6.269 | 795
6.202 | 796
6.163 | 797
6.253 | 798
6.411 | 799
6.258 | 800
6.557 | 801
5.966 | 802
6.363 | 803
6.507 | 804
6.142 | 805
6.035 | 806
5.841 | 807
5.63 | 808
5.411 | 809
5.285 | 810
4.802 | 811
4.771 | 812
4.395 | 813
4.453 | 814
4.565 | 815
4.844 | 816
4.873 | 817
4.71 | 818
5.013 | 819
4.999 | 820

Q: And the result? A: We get 0.19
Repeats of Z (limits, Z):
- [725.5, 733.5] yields 0.24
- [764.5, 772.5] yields 0.26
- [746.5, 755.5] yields 0.10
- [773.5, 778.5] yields 0.12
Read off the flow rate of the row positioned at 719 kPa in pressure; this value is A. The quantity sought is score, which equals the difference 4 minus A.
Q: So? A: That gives -3.2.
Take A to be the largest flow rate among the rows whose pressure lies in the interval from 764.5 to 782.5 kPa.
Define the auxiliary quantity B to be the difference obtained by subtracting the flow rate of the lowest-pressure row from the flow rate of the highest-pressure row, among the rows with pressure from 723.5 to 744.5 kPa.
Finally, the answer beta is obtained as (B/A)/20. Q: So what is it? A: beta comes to -0.0032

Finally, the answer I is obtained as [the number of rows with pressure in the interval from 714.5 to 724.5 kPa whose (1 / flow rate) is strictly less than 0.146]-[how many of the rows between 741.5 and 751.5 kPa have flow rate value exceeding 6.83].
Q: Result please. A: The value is 5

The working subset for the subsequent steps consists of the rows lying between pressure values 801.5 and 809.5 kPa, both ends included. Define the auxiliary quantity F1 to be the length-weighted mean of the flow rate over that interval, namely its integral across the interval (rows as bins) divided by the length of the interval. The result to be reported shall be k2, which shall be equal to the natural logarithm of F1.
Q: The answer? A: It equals 1.79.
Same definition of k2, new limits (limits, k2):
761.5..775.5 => 1.83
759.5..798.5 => 1.84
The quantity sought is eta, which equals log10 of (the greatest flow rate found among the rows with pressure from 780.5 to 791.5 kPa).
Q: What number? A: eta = 0.821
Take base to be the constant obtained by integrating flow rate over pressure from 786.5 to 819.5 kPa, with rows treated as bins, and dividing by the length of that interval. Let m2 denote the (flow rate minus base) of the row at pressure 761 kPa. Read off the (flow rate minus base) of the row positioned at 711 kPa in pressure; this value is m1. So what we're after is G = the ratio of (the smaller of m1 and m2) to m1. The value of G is 0.45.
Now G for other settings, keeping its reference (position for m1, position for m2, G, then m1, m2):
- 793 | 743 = 1.00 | 0.4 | 1.39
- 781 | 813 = -2.13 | 0.6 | -1.35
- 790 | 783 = 1.00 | 0.6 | 0.76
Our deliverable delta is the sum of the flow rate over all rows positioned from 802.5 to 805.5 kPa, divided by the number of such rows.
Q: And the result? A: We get 6.34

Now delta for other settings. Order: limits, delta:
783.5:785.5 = 6.41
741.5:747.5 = 6.86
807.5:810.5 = 5.44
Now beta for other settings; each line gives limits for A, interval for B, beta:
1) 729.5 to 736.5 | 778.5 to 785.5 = 0.0006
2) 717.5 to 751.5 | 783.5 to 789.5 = -0.0022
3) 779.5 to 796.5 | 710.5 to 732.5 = -0.0045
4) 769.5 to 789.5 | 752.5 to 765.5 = -0.0043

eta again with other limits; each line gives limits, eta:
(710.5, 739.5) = 0.897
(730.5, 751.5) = 0.853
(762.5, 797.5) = 0.821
